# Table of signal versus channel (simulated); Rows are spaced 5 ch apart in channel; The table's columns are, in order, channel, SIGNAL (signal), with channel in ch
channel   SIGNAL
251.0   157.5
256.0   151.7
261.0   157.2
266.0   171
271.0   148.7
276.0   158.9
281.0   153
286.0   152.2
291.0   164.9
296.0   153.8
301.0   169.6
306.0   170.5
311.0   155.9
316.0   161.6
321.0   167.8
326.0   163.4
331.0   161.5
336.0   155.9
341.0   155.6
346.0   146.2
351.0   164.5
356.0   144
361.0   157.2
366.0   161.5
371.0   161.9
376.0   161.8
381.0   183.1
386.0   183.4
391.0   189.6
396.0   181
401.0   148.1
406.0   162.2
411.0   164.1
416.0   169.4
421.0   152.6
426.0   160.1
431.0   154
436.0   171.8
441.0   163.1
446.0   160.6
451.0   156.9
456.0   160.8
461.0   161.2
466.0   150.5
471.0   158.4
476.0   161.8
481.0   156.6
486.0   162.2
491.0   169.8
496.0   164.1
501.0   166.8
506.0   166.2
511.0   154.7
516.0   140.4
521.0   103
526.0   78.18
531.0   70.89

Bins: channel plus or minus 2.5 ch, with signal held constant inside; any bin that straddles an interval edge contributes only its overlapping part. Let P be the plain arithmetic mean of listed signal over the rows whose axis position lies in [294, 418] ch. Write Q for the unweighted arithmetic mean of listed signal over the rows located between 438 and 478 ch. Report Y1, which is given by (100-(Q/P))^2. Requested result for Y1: 9807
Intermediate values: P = 164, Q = 159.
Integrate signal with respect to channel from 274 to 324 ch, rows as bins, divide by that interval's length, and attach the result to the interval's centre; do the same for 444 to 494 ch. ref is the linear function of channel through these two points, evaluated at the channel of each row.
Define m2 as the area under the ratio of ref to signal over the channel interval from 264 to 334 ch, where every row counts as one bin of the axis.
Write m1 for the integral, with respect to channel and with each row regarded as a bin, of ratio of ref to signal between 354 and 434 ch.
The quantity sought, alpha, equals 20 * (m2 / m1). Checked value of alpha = 18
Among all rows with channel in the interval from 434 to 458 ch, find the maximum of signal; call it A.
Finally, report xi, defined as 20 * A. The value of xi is 3436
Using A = 171.8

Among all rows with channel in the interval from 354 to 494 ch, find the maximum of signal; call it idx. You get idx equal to 189.6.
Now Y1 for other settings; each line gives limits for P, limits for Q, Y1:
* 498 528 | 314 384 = 9764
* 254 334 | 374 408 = 9785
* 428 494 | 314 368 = 9804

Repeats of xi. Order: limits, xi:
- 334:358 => 3290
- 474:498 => 3396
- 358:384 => 3662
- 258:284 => 3420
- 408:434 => 3388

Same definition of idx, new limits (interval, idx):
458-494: 169.8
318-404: 189.6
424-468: 171.8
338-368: 164.5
